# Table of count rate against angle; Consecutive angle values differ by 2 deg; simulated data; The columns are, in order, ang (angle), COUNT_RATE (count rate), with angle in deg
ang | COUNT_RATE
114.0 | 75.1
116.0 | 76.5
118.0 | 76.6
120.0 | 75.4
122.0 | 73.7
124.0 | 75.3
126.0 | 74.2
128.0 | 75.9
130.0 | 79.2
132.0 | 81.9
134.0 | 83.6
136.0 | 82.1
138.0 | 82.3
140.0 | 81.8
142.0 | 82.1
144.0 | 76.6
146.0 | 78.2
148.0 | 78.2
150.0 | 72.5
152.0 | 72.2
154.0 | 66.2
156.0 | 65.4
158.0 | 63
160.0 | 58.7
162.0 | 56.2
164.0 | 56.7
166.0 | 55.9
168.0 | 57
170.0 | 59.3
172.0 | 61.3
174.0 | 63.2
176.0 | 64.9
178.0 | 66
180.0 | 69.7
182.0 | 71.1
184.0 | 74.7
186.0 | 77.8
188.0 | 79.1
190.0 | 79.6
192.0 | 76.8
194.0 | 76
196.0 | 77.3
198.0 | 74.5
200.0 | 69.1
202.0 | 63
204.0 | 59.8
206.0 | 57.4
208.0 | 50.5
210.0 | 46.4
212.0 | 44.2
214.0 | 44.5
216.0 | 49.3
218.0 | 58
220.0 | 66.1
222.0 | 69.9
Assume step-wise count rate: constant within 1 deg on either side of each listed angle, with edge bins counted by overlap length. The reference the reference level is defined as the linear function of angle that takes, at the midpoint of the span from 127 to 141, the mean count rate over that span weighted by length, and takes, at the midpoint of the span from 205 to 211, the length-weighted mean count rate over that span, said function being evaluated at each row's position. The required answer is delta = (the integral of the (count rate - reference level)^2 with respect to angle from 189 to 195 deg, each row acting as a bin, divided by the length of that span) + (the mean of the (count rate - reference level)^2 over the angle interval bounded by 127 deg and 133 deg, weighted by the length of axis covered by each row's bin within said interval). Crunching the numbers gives 409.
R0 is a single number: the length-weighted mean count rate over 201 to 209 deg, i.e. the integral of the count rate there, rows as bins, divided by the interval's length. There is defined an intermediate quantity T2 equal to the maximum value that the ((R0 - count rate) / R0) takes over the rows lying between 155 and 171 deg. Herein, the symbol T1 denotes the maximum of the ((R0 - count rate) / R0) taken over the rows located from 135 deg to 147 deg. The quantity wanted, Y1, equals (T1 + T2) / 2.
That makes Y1 -0.15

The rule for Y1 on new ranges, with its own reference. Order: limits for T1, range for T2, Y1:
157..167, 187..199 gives -0.13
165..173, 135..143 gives -0.19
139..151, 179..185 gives -0.23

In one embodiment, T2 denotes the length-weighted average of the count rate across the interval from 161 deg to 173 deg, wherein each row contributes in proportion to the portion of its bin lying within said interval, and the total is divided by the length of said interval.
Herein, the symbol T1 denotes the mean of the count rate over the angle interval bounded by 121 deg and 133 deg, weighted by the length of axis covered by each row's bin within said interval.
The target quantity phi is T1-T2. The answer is 19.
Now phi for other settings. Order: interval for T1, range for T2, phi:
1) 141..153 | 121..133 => 0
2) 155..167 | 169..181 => -5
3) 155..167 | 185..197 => -18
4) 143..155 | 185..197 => -4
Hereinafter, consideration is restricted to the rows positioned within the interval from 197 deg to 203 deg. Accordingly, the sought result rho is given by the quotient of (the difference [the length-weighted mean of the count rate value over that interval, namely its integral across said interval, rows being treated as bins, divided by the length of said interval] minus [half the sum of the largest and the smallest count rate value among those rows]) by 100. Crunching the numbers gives 0.0012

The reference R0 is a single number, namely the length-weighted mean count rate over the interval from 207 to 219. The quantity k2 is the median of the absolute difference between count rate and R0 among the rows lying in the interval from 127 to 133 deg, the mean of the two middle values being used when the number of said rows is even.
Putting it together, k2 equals 30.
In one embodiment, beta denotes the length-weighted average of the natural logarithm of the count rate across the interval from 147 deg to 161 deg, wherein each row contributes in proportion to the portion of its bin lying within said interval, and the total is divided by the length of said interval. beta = 4.22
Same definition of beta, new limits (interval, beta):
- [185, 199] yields 4.35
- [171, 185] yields 4.21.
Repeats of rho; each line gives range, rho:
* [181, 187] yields 0.0008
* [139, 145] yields 0.0082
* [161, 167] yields -0.0003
